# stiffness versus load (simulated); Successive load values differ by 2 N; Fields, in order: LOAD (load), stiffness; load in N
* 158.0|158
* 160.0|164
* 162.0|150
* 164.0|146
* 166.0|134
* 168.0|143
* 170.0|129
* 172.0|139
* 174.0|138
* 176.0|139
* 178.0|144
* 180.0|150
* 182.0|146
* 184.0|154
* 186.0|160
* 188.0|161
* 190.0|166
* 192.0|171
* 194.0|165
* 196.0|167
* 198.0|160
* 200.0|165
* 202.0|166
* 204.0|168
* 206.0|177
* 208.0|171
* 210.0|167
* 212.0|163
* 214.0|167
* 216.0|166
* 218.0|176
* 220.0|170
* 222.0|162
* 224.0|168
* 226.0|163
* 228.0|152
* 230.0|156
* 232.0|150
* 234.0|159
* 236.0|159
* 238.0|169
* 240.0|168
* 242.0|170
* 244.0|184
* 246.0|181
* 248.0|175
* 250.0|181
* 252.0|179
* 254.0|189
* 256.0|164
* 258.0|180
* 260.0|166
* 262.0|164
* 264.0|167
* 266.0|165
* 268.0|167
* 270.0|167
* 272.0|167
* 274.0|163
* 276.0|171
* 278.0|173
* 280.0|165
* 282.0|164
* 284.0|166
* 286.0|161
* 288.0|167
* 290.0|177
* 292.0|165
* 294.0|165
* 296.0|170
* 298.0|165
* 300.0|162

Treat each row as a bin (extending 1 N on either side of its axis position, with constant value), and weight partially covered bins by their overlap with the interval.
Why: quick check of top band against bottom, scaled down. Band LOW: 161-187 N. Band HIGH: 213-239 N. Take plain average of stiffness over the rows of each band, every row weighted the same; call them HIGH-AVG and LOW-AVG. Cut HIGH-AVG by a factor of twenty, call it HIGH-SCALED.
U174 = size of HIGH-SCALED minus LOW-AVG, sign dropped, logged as 136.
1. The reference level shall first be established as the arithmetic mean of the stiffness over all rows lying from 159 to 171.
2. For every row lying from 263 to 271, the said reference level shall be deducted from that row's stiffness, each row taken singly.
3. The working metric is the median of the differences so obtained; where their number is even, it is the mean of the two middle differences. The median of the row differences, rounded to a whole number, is 23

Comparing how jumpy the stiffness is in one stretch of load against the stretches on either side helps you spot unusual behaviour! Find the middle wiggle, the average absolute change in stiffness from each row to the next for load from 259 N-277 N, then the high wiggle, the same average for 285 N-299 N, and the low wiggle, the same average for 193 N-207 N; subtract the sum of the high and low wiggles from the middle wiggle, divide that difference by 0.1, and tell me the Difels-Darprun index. -80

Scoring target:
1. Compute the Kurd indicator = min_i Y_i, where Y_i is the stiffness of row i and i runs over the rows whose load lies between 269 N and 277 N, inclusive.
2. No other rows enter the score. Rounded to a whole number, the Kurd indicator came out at 163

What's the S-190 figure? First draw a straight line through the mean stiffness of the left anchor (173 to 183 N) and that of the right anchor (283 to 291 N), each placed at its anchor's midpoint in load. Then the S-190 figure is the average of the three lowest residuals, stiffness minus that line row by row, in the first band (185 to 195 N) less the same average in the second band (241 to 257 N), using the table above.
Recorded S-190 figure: 5.6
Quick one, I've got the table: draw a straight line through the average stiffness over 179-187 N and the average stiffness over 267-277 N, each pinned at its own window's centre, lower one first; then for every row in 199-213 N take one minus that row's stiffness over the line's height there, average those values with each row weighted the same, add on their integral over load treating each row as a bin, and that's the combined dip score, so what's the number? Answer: -1.1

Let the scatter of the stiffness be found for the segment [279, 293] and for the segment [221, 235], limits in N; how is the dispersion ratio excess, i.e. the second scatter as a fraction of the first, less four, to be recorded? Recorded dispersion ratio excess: -2.7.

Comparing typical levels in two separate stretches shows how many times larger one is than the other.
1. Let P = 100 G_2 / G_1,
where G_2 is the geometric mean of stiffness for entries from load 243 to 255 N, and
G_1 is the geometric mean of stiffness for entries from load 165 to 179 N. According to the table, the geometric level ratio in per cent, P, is 132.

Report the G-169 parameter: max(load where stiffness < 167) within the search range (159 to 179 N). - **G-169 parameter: 178.0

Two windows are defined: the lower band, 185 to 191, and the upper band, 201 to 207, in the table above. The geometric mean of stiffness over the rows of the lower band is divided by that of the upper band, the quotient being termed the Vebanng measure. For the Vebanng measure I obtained 0.95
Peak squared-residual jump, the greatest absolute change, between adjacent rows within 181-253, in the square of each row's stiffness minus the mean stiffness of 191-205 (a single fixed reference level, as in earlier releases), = 308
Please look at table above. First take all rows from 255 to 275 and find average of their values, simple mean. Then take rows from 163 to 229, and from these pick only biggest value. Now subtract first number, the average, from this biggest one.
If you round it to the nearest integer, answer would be 10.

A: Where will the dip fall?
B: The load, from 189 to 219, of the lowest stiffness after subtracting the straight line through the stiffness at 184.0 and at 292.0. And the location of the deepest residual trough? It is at 198.0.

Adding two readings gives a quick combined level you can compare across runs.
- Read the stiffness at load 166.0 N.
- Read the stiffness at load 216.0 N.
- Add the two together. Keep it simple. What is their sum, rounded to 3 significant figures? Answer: 300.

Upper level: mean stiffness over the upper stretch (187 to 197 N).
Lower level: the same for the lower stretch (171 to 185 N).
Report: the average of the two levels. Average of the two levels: 155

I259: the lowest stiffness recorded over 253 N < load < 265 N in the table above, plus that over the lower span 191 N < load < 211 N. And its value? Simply 324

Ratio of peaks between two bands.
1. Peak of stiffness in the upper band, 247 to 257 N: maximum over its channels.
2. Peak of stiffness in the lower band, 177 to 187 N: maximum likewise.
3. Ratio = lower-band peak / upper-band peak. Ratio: 0.85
